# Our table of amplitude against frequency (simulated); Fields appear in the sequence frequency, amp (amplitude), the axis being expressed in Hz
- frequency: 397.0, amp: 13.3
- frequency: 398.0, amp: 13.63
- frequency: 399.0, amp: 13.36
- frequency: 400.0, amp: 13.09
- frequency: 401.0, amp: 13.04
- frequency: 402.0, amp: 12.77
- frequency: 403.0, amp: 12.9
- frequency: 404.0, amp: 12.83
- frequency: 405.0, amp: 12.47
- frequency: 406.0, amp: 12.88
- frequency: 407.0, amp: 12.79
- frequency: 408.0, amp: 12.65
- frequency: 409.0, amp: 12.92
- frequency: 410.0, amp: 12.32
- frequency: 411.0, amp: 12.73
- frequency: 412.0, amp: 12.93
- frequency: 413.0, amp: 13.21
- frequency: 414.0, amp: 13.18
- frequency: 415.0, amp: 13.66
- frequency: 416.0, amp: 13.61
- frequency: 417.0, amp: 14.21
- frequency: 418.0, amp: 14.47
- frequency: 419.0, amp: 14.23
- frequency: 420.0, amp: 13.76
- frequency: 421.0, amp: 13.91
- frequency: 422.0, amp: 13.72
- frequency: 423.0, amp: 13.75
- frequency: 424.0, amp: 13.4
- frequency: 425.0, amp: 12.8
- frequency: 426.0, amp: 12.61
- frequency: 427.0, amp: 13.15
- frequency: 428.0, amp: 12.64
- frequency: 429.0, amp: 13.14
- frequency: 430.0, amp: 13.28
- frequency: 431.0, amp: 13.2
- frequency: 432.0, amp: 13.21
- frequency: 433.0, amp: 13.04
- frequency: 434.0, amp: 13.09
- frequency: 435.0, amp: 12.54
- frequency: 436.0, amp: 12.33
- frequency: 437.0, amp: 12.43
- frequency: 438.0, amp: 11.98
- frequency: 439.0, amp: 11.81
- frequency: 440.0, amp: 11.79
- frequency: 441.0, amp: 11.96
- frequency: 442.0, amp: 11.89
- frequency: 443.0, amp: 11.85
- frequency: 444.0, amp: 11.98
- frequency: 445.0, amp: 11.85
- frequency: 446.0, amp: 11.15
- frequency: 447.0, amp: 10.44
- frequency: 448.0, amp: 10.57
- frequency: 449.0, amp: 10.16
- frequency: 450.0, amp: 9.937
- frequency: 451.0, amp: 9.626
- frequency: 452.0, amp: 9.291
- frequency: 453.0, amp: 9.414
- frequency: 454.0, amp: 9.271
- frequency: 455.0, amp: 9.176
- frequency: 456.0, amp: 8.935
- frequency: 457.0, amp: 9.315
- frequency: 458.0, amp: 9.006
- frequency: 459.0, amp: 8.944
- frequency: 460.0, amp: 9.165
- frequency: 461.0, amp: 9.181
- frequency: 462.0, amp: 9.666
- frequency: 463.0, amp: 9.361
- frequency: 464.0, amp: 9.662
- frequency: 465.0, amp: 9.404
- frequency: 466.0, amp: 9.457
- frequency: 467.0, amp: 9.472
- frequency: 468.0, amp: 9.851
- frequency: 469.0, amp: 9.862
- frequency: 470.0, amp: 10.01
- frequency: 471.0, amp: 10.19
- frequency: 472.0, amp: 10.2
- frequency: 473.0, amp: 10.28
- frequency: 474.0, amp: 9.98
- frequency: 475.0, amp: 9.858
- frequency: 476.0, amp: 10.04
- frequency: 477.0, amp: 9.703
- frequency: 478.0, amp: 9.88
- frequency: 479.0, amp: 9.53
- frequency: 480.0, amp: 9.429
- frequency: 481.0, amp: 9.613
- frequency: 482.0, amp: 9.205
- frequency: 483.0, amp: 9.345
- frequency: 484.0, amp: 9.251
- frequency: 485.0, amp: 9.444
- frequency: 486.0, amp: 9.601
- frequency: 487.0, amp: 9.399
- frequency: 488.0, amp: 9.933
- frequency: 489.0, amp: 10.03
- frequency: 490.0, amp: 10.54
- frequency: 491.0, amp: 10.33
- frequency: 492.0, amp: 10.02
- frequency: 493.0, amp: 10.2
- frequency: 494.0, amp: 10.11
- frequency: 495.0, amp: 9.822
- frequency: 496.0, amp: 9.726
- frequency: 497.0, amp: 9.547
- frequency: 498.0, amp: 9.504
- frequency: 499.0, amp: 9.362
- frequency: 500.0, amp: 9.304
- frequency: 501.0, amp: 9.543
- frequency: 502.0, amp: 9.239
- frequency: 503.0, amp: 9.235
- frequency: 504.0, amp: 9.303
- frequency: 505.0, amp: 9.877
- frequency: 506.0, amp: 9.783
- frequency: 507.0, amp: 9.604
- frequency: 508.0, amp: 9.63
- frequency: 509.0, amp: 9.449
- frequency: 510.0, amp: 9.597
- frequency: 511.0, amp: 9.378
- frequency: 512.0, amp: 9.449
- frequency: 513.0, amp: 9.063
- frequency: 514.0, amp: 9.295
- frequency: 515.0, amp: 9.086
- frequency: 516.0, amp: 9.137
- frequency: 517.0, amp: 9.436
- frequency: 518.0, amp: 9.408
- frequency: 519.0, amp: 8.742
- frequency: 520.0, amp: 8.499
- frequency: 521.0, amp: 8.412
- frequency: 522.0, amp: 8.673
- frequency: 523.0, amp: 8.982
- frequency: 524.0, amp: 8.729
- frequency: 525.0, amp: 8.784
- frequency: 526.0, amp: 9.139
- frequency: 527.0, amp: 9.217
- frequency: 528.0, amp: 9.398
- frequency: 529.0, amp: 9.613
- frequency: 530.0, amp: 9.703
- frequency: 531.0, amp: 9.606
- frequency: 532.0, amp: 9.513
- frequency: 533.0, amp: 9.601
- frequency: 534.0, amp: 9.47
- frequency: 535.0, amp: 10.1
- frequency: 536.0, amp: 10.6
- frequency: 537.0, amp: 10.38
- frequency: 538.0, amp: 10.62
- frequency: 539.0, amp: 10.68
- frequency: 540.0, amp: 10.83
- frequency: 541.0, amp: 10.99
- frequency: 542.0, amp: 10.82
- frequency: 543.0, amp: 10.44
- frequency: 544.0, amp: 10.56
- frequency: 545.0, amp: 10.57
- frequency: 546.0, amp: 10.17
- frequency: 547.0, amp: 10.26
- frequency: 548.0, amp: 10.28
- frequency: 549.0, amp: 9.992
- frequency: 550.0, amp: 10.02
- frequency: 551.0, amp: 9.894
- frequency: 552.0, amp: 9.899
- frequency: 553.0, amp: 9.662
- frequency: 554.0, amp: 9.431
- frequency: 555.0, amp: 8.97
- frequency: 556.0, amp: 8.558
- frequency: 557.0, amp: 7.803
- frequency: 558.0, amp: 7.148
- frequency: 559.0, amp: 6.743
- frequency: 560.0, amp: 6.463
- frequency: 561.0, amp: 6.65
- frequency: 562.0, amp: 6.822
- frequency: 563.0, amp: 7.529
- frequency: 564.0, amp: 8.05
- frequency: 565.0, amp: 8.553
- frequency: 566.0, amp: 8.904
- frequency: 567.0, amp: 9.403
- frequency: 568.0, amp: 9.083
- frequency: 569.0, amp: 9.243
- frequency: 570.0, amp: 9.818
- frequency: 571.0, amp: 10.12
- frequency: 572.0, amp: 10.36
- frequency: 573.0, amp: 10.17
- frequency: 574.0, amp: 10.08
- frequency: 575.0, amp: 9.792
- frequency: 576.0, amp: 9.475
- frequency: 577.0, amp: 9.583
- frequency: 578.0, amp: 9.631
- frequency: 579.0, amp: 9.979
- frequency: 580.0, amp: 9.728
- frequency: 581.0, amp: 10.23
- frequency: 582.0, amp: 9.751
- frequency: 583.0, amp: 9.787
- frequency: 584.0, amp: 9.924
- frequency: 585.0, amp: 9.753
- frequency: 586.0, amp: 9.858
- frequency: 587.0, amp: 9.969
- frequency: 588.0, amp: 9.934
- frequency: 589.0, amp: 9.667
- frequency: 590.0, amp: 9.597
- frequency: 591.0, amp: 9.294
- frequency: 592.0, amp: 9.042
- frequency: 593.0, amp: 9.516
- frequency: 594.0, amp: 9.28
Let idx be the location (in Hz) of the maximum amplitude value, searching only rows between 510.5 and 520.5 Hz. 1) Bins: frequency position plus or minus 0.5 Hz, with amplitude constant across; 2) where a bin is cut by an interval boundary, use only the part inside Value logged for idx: 512.0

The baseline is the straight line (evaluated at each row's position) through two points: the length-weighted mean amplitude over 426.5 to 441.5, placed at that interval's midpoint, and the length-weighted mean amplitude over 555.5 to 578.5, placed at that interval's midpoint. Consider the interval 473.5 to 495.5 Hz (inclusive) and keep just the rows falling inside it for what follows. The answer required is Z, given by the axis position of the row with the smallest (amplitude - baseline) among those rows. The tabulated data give 482.0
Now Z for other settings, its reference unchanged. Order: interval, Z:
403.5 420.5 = 410.0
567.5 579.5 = 568.0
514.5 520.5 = 520.0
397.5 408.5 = 405.0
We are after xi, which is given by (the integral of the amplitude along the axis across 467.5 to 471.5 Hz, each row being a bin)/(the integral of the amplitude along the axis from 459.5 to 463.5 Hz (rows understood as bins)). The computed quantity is 1.068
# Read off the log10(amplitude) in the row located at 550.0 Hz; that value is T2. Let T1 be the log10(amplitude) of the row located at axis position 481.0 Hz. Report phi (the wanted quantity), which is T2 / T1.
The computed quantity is 1.02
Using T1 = 0.98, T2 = 1.00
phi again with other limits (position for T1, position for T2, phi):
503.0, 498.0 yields 1.01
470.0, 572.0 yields 1.01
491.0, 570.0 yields 0.98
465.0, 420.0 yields 1.17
